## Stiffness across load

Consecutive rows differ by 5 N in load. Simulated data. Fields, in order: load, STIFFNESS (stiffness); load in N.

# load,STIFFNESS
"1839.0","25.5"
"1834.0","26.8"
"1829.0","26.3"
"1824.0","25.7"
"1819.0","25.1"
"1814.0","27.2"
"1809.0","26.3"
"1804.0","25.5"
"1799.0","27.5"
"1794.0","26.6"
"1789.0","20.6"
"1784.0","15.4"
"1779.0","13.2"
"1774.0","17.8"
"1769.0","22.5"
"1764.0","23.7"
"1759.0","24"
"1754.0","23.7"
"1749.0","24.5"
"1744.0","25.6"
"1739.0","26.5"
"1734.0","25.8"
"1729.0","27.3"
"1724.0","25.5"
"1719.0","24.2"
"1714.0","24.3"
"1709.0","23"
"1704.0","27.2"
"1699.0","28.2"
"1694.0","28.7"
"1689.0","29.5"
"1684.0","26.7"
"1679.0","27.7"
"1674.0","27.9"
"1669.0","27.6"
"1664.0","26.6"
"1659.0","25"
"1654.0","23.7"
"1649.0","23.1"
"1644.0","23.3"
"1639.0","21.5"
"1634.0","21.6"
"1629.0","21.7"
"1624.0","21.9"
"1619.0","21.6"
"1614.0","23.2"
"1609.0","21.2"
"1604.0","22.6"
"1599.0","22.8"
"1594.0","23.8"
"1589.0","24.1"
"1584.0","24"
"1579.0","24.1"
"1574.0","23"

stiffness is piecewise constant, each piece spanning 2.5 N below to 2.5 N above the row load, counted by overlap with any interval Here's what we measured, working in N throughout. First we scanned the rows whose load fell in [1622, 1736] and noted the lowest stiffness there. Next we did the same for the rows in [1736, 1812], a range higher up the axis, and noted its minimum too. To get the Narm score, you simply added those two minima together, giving 35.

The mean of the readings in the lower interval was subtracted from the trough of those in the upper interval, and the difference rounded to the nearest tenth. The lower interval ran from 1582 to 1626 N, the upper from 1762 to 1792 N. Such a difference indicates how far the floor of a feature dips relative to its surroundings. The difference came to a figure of -9.6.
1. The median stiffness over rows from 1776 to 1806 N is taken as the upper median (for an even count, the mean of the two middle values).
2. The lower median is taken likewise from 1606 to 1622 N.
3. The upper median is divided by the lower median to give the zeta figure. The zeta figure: 1.07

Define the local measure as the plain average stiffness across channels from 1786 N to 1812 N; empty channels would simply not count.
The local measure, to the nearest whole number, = 25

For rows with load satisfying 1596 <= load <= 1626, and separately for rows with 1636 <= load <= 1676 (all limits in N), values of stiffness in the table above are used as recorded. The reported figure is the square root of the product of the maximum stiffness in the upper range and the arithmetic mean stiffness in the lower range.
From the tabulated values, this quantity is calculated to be 24.9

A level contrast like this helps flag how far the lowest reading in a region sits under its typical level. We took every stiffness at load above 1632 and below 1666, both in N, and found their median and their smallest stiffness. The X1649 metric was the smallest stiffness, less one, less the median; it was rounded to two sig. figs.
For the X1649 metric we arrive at -2.8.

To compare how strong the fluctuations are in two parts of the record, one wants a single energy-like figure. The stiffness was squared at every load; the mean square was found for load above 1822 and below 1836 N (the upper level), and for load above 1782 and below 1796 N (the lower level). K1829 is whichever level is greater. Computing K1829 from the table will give 690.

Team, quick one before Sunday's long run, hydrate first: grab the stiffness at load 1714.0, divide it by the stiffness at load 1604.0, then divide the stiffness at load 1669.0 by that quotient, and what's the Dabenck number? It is 25.7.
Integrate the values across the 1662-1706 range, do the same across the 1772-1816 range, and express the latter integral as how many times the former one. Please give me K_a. 0.80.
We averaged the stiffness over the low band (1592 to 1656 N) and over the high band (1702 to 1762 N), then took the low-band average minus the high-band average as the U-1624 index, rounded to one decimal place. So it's -2.7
